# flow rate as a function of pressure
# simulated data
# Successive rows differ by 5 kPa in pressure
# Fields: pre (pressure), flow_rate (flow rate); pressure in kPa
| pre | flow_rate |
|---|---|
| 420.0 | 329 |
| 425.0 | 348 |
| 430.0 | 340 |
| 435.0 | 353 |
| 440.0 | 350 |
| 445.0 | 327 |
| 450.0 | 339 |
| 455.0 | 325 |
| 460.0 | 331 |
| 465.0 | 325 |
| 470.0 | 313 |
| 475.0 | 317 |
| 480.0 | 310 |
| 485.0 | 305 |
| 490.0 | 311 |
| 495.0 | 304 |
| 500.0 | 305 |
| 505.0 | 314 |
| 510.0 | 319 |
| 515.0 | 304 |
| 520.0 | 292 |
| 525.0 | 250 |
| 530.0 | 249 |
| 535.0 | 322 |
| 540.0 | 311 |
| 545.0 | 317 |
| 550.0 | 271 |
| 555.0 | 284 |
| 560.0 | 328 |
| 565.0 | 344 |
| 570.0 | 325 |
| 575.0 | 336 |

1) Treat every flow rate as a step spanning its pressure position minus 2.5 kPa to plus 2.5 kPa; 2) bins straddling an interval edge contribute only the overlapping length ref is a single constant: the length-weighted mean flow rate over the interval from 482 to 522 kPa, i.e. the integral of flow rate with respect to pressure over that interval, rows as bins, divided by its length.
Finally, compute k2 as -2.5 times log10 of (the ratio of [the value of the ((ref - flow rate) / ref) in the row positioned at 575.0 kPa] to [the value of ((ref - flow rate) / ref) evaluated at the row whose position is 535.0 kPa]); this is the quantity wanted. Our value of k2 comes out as -0.7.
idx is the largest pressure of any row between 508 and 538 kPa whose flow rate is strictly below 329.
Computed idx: 535.0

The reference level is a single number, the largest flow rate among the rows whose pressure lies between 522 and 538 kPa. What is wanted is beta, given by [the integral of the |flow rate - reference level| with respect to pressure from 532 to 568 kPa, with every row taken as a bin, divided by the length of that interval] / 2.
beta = 9.8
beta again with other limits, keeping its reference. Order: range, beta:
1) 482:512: 6.2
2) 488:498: 7.4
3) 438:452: 8.1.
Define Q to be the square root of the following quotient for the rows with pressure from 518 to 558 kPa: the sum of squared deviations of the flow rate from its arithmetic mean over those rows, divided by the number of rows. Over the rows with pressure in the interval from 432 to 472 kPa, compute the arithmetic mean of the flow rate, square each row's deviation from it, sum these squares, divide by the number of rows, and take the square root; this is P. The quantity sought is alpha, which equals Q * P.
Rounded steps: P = 13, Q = 27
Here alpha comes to 342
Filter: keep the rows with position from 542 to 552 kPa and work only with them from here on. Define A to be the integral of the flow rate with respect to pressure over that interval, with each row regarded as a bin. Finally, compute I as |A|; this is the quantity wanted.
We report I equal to 2960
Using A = 2960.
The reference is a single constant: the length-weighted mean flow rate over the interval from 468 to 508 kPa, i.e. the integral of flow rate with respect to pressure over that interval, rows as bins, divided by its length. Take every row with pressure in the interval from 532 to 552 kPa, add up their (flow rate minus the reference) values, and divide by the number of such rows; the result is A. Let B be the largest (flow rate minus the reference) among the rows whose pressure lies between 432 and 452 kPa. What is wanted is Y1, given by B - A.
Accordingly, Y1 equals 48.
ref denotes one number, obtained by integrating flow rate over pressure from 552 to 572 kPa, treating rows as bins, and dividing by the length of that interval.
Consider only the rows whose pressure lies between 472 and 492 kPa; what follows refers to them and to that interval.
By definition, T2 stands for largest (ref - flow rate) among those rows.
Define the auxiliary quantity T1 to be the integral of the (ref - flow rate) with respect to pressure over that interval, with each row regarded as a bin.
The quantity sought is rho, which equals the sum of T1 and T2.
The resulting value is 176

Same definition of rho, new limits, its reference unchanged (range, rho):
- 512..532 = 938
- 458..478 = -36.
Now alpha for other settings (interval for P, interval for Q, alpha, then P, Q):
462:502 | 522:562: 202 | 7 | 30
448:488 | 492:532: 274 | 11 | 26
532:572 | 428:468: 233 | 22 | 10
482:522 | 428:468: 78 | 8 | 10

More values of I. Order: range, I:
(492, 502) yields 3048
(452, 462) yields 3284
